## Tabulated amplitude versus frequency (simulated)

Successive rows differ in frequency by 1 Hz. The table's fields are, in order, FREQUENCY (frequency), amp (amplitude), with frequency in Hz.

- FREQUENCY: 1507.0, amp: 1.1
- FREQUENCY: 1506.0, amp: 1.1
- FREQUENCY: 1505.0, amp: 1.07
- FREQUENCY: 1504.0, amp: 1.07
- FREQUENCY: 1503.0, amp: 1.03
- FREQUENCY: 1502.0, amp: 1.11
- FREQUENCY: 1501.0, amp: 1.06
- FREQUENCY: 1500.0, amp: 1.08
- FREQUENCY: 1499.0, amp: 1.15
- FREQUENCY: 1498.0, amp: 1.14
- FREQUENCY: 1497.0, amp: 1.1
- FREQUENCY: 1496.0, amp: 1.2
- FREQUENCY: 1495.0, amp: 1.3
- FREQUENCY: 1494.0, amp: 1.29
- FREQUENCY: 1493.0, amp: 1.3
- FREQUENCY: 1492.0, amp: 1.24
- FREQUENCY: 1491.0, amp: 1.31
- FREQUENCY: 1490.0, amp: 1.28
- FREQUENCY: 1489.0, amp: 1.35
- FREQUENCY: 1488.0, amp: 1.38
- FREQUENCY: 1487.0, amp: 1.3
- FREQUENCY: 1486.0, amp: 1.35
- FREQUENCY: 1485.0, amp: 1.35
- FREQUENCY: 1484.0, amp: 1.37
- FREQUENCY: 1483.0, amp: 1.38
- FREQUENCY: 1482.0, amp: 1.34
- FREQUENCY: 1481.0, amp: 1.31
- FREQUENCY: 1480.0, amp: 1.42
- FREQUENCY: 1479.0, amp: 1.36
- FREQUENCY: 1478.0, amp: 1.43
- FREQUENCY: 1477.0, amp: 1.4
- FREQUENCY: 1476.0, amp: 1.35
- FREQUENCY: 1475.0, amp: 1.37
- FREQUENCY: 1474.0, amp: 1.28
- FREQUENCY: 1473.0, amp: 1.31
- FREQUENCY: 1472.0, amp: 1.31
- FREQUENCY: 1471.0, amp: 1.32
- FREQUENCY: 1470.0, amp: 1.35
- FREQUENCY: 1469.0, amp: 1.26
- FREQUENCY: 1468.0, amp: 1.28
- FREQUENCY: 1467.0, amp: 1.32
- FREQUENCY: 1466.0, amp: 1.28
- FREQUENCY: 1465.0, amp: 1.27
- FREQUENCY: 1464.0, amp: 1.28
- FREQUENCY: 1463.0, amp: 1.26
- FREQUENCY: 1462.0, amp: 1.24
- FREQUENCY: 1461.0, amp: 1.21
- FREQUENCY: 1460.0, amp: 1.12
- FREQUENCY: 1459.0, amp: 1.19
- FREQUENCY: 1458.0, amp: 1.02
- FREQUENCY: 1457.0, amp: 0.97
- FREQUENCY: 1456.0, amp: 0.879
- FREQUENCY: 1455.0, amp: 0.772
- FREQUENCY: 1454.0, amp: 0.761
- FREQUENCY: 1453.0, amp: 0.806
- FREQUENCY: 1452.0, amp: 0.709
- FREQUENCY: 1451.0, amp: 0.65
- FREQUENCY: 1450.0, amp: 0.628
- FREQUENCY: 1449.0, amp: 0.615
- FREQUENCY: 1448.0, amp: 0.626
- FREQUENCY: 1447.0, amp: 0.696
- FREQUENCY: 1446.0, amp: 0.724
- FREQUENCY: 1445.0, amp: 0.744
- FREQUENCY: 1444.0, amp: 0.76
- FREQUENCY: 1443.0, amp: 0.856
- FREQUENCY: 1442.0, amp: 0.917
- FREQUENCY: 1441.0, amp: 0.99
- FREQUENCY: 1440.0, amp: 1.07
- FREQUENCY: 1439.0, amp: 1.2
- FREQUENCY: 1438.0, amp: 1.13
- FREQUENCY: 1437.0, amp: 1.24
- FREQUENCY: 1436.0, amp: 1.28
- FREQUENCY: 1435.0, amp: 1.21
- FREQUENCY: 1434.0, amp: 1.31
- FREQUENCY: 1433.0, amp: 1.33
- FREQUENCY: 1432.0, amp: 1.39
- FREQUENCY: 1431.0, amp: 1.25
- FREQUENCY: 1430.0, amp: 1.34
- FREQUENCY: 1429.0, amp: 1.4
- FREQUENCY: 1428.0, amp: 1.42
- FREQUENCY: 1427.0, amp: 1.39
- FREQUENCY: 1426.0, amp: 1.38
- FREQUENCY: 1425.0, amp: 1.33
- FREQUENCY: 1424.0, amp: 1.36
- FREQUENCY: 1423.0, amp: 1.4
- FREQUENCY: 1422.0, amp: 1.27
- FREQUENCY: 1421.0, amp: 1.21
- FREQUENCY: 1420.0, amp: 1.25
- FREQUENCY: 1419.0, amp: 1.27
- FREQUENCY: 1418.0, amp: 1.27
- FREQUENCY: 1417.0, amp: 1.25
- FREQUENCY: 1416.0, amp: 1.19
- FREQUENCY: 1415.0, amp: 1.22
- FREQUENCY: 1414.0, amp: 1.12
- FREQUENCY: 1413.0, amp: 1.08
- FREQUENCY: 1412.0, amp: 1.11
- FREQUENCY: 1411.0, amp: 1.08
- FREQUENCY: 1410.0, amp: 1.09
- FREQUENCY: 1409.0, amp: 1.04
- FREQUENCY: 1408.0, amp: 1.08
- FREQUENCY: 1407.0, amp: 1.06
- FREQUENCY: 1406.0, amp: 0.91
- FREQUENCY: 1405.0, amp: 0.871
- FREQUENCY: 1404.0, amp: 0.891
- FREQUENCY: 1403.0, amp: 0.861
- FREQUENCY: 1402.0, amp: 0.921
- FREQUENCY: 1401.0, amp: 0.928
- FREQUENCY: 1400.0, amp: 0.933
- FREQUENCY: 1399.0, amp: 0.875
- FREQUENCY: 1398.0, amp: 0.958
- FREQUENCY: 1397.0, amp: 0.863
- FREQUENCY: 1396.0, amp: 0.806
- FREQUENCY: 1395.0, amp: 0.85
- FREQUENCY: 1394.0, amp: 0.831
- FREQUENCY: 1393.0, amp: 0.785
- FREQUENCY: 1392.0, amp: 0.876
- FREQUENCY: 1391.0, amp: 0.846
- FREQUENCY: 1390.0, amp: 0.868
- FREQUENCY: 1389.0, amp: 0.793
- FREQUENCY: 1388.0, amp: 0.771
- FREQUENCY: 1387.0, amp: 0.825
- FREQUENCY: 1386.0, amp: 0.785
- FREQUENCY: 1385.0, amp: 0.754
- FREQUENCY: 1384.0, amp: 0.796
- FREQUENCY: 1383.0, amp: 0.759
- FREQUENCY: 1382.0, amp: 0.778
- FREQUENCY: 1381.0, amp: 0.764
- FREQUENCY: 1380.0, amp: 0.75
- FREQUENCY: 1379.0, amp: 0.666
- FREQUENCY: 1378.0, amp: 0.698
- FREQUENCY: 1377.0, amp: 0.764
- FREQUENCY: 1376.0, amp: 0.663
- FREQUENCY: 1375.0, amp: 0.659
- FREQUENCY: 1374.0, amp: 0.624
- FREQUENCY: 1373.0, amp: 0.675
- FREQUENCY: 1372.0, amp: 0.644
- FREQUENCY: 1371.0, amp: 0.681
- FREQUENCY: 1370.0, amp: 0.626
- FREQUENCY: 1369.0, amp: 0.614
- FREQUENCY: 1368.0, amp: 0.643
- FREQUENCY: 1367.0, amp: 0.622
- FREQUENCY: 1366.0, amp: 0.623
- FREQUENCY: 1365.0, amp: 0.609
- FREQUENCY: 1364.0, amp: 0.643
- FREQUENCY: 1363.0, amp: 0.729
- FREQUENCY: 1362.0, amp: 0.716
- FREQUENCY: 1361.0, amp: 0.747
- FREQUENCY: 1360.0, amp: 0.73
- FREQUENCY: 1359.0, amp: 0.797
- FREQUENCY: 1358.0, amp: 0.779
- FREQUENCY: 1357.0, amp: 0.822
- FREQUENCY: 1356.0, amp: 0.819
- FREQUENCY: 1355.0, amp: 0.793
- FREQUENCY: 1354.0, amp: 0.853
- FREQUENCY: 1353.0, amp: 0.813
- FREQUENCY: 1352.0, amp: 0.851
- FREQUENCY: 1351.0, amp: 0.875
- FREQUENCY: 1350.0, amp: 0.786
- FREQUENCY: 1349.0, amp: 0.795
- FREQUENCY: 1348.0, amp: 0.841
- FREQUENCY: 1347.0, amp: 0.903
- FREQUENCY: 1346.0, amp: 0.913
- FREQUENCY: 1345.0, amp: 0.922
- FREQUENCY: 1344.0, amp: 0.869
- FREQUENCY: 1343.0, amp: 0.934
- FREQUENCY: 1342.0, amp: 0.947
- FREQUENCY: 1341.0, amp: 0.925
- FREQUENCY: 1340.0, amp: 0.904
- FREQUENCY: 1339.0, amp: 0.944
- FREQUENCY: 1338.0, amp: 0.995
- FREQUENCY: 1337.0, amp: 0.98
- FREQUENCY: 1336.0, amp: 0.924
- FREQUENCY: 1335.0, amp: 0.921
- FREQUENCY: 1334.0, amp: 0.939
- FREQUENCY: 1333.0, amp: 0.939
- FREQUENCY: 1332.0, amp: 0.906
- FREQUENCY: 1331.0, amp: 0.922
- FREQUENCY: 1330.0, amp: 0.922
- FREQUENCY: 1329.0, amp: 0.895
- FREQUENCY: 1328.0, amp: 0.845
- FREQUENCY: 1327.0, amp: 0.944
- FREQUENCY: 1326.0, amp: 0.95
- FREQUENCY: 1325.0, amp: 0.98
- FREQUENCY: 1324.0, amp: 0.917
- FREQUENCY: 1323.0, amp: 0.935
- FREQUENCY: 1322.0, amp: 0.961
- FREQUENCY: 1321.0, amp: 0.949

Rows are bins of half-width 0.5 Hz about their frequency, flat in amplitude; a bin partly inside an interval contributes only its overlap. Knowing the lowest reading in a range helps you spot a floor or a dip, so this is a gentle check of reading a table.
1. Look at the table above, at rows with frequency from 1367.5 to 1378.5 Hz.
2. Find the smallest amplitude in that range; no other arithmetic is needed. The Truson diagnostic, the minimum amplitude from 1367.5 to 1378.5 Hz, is 0.614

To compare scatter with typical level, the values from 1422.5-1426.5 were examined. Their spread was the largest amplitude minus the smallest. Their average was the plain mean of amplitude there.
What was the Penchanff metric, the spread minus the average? -1.30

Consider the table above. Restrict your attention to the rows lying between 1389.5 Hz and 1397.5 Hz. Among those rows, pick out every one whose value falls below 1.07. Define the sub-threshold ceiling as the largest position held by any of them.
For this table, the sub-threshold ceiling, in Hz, 1397.0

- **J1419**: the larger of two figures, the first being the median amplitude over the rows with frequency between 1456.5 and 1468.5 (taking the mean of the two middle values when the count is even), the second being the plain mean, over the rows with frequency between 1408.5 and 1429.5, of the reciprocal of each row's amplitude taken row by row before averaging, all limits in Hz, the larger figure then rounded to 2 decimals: 1.25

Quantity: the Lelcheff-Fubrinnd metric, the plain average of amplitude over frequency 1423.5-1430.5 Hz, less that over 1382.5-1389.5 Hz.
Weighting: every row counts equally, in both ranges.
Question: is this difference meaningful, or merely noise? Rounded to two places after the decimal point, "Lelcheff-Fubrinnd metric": 0.59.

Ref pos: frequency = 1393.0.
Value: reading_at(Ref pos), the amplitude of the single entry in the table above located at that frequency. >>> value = 0.785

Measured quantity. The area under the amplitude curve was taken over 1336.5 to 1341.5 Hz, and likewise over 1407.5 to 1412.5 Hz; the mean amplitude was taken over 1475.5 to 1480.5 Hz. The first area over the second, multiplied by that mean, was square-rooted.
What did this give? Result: 1.11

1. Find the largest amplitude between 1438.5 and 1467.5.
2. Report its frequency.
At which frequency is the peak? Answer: 1467.0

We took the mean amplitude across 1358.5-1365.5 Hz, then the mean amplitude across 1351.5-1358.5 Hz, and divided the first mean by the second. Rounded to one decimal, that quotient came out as 0.9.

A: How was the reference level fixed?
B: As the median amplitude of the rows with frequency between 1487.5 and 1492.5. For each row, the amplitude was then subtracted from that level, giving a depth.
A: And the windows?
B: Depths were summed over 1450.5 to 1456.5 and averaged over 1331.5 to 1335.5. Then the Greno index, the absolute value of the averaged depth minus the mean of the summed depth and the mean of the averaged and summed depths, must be 2.2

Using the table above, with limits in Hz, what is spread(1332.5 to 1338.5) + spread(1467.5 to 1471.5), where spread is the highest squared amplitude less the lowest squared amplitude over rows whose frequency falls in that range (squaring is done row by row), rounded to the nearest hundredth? 0.38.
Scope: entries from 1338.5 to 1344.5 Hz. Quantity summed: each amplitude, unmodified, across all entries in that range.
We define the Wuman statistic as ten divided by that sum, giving 1.8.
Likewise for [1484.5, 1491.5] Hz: 1.1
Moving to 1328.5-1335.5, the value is 1.6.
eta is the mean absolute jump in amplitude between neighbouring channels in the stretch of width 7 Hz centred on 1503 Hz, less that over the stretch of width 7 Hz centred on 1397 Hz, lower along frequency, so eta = -0.023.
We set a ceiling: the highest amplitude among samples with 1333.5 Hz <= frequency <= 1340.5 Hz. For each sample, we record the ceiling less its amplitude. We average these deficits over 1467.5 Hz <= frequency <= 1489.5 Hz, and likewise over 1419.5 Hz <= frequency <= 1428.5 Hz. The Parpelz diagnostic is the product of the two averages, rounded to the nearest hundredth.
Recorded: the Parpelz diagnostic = 0.12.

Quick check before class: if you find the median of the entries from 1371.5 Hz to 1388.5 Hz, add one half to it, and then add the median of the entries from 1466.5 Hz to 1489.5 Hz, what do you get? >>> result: 2.60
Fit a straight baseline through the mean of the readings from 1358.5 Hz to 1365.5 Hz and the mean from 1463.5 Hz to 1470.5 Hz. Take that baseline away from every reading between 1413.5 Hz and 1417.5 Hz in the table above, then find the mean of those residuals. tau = 0.19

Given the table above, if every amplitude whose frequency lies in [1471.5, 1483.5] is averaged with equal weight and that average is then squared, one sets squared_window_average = 1.8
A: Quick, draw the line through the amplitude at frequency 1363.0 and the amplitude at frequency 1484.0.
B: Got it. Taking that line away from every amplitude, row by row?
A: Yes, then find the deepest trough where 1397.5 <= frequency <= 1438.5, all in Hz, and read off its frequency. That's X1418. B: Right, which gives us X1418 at 1405.0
